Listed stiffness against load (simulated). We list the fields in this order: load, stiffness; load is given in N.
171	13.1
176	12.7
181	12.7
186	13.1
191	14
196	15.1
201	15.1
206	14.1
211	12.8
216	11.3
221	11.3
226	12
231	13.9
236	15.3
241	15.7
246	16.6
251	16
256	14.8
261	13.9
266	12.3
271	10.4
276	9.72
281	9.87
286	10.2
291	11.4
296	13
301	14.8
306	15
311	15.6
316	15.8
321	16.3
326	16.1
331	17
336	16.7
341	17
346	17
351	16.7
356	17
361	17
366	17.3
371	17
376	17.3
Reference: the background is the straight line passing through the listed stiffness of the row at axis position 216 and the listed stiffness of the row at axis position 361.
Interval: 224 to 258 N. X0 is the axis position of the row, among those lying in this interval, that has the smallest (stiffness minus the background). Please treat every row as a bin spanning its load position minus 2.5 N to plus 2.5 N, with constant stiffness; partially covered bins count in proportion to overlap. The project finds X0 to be 226 N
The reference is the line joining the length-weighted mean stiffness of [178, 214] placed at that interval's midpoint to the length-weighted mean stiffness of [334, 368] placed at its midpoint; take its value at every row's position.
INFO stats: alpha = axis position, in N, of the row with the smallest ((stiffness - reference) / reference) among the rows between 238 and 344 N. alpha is 276 N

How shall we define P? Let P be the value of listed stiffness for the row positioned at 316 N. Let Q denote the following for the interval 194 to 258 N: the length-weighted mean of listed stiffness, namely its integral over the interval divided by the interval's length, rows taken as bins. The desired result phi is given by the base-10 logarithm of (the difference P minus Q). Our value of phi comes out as 0.2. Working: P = 15.8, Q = 14.1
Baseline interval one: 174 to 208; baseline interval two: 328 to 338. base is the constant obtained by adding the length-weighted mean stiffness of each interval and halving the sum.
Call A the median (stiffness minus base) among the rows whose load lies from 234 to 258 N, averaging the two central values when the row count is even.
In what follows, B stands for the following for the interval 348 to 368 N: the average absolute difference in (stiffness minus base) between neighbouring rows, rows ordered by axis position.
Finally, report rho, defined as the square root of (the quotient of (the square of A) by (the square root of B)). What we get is 0.55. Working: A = 0.4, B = 0.2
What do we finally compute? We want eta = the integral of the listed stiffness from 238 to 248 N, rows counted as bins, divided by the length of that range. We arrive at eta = 16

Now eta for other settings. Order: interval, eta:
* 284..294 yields 11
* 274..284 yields 10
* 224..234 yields 13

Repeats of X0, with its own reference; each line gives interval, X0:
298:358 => 351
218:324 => 281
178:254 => 221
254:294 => 281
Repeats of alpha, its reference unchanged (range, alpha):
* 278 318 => 281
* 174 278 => 276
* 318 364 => 326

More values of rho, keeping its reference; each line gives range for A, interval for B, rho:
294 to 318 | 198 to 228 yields 0.34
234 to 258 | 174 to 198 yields 0.42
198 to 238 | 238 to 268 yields 1.96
